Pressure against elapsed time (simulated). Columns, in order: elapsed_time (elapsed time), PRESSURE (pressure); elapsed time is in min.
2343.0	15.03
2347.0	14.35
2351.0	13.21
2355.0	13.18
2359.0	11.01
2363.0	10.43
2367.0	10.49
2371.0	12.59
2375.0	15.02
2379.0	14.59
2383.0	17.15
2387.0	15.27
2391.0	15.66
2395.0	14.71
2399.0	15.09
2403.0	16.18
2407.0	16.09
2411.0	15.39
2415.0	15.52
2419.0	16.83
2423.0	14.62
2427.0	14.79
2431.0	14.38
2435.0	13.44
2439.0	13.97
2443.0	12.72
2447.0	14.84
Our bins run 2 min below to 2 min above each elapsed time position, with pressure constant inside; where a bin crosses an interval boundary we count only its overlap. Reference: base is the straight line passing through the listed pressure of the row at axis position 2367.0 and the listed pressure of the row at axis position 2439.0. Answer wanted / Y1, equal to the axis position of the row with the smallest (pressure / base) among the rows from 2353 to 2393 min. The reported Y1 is 2367.0 min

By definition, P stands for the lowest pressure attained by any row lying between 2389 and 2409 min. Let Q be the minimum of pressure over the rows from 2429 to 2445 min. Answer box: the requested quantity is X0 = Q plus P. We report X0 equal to 27.4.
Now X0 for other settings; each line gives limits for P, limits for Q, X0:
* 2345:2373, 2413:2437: 23.9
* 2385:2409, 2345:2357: 27.9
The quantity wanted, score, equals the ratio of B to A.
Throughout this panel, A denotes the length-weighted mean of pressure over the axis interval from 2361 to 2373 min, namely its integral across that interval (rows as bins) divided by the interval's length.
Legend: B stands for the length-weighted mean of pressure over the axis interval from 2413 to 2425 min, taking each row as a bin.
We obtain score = 1.4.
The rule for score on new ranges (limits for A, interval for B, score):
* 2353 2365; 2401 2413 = 1.4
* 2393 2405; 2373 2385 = 1.0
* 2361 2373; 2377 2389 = 1.4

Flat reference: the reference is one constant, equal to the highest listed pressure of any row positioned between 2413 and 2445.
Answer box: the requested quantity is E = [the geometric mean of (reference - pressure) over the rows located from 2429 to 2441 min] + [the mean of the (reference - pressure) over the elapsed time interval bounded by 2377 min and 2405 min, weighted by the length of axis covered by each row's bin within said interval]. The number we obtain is 4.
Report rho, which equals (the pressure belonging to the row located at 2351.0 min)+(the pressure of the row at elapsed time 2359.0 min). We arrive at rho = 24.2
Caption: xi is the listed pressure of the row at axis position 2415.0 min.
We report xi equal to 15.52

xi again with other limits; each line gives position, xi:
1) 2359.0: 11.01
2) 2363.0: 10.43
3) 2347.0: 14.35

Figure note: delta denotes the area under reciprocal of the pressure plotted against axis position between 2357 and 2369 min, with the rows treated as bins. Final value 1.13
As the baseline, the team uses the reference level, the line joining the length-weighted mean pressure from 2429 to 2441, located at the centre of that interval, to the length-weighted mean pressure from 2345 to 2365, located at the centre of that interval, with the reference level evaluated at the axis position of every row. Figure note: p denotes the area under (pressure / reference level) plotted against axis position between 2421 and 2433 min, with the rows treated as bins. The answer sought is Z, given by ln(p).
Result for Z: 2.54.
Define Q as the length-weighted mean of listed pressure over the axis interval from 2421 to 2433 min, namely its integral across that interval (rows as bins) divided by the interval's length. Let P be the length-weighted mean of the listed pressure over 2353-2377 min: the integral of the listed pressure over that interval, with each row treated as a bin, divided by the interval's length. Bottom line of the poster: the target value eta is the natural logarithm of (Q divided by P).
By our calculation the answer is 0.19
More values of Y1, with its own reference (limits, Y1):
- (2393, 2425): 2423.0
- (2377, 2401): 2395.0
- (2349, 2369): 2367.0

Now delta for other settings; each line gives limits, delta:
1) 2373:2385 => 0.77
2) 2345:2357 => 0.89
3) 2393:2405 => 0.78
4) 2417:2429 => 0.78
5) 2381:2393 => 0.75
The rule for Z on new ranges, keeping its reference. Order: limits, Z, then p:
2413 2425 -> 2.62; 13.8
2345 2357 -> 2.58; 13.2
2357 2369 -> 2.32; 10.1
